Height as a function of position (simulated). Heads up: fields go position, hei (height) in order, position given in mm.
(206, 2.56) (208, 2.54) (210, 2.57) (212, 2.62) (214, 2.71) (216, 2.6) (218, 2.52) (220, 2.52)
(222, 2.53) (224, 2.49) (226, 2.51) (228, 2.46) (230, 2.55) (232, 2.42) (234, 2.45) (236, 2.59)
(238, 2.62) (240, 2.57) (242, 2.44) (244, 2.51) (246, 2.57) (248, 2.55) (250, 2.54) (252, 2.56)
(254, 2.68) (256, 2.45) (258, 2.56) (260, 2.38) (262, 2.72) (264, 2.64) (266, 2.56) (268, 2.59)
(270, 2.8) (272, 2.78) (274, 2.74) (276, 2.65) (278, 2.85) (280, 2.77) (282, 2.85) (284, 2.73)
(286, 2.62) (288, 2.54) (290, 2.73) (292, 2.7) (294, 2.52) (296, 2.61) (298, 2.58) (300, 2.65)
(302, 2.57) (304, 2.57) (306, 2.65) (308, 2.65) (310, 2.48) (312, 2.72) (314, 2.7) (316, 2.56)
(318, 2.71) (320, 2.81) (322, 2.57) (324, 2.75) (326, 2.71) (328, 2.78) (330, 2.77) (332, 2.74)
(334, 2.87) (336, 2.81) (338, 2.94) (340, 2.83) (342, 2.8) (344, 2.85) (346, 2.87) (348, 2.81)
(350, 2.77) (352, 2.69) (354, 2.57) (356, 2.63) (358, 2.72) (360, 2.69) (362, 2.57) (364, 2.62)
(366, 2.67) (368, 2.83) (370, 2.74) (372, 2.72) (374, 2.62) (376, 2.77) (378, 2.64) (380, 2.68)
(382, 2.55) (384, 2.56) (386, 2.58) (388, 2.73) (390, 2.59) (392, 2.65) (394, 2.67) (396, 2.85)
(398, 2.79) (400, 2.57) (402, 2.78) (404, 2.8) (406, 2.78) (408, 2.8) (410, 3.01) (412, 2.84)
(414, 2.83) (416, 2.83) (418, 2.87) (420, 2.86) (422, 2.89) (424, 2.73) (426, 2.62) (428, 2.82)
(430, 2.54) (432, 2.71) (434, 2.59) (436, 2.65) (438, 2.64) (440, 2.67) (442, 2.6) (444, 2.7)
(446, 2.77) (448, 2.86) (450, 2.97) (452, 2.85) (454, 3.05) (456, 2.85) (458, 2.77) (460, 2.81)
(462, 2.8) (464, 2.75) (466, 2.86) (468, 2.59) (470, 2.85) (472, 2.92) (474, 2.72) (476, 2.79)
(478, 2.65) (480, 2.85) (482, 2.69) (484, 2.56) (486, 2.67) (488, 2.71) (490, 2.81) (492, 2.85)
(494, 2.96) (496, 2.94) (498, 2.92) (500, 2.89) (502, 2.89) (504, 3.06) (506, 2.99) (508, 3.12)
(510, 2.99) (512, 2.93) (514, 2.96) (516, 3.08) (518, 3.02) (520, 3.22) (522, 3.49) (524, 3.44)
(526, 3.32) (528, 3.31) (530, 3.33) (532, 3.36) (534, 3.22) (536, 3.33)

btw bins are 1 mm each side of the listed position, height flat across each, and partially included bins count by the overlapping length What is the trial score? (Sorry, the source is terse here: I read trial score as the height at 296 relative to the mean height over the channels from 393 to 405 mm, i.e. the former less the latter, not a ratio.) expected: -0.13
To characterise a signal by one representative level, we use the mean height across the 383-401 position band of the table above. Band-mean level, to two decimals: 2.67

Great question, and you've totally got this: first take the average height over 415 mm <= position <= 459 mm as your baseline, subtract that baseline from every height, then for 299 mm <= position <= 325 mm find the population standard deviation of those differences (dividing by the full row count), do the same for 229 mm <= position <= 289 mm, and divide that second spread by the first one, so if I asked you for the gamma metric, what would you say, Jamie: 1.40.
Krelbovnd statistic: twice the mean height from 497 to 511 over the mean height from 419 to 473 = 2.15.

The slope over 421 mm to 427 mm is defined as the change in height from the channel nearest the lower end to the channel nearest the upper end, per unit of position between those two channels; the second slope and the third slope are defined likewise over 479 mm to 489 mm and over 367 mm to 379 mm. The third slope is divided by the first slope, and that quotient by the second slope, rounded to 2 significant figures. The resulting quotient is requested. -16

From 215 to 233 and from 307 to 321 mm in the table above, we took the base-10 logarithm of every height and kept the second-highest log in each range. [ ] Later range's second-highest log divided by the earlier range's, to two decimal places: 1.07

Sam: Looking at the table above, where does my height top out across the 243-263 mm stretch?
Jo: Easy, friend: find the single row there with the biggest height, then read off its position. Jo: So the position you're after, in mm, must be 262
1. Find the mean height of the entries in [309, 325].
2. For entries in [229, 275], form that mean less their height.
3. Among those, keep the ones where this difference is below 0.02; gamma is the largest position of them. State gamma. 274 mm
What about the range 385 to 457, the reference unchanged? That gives 456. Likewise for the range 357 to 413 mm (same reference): 412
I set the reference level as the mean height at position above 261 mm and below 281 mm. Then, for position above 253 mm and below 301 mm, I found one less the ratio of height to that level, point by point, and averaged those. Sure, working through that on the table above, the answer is 0.021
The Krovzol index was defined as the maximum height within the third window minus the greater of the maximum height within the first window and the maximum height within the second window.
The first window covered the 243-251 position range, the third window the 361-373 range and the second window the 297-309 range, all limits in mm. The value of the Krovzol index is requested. 0.18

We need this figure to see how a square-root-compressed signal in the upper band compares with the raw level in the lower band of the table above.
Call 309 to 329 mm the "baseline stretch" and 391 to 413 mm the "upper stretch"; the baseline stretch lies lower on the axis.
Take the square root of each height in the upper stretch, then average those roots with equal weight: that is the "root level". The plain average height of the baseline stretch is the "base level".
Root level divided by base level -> 0.622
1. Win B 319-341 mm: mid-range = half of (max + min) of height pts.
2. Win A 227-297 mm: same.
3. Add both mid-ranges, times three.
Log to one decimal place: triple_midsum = 16.1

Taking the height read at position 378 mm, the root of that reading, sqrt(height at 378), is 1.62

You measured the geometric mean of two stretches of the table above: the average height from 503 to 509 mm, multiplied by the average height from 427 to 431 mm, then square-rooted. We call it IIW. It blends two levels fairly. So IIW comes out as 2.86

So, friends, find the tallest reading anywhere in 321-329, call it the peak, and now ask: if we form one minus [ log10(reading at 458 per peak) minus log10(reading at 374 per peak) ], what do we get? 0.98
